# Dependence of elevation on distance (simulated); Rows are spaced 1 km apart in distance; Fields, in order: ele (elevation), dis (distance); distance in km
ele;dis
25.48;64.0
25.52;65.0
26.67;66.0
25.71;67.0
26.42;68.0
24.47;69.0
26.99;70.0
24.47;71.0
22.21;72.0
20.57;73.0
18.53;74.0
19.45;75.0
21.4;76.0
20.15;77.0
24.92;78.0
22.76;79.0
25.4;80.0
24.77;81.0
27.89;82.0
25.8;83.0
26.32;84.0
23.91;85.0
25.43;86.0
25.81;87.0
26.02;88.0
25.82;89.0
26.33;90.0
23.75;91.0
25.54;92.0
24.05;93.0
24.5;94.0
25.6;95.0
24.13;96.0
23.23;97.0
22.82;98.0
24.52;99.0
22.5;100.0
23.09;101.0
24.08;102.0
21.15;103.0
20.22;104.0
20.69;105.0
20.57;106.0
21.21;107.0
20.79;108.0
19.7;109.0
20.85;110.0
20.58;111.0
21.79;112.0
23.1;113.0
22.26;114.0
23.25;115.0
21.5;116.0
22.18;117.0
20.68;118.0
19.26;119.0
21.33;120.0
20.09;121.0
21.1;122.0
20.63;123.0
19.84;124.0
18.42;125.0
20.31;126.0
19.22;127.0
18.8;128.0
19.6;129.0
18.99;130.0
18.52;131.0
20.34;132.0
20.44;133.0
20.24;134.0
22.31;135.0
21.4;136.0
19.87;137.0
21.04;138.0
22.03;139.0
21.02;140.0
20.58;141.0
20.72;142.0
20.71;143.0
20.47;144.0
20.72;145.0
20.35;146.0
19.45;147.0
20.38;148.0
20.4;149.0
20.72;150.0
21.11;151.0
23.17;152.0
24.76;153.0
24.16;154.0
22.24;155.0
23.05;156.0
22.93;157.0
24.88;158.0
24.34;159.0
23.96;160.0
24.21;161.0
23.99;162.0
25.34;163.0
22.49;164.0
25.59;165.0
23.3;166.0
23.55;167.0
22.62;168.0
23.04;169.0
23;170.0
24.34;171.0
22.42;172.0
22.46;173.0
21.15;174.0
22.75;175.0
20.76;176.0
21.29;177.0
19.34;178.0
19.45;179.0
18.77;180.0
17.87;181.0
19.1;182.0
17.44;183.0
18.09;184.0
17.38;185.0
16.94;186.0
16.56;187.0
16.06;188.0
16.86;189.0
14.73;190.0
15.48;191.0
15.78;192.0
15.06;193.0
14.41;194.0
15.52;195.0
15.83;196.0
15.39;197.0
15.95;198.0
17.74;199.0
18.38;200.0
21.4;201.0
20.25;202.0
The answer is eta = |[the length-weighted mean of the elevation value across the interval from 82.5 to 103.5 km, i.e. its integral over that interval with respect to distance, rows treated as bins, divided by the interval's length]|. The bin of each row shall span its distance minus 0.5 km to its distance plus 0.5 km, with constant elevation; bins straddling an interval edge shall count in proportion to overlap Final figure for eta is 24.5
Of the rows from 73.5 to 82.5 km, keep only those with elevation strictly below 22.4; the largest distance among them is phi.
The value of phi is 77.0 km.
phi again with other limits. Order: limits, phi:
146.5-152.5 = 151.0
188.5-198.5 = 198.0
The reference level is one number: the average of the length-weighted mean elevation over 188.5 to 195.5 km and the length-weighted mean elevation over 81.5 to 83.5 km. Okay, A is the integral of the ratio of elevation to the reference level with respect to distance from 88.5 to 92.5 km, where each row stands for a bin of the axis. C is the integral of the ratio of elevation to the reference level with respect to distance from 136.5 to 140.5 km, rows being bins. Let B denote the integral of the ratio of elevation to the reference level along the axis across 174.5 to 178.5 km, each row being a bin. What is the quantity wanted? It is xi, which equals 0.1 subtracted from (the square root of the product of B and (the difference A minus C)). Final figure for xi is 1.7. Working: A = 4.8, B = 4.0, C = 3.97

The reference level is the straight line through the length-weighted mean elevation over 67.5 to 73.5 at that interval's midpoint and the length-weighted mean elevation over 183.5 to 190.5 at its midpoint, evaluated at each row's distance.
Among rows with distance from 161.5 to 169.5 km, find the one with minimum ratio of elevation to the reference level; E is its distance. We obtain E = 164.0 km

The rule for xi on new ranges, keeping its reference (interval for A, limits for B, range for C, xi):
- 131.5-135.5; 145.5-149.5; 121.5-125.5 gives 0.7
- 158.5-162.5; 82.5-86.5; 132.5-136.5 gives 1.6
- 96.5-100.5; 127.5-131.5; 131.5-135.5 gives 1.2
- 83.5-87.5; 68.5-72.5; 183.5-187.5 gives 2.6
